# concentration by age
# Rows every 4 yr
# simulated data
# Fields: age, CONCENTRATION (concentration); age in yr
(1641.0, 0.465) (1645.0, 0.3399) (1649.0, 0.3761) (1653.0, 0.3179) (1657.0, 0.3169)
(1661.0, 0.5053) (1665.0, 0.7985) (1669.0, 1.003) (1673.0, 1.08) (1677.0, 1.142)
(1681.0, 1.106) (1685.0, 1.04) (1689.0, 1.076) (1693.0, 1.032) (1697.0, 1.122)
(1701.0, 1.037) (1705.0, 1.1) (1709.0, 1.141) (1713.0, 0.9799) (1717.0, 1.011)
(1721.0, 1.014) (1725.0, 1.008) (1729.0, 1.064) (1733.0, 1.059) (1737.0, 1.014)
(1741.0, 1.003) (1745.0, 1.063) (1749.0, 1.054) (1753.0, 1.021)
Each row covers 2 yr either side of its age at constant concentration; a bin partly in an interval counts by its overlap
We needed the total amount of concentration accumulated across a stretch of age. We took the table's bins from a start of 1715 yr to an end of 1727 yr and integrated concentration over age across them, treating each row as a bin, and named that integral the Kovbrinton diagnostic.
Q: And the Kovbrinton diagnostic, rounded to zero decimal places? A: 12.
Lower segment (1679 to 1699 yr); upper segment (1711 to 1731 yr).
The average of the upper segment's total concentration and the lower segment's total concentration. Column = 5.2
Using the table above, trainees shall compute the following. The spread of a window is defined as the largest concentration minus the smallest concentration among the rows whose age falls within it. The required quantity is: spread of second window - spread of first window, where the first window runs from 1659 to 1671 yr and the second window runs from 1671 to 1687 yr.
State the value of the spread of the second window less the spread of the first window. -0.40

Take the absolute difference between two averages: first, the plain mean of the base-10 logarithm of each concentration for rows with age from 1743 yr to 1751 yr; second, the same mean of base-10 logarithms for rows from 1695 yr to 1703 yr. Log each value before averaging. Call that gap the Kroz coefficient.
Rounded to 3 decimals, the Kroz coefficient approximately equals 0.008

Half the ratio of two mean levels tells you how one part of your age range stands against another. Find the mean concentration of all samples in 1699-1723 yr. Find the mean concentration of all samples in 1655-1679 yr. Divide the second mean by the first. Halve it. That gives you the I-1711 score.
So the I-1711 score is 0.39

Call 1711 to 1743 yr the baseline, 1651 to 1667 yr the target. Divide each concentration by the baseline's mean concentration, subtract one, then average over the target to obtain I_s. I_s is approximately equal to -0.52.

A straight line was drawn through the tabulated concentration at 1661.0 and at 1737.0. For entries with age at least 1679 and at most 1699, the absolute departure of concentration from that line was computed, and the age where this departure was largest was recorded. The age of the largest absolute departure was 1681.0 yr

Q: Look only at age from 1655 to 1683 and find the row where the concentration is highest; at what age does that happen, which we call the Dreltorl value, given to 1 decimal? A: 1677.0 yr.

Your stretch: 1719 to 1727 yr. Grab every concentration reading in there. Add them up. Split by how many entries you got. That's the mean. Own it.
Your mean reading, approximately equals 1.01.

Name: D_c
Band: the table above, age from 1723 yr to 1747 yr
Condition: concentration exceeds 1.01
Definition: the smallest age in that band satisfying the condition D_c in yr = 1729.0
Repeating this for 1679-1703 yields 1681.0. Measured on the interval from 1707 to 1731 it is 1709.0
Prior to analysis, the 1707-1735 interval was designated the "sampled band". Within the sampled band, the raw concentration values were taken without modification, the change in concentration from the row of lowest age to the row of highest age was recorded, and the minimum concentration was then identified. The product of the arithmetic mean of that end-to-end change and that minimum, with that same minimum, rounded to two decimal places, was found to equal 0.44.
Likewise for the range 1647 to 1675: 0.16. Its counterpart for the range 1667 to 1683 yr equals 0.55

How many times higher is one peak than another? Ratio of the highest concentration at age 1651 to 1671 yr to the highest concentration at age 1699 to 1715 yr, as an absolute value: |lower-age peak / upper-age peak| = 0.88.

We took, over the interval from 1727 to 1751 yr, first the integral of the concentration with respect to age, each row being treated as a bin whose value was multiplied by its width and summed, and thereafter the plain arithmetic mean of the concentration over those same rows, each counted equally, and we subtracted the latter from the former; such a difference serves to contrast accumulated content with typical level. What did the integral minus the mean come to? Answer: 24.0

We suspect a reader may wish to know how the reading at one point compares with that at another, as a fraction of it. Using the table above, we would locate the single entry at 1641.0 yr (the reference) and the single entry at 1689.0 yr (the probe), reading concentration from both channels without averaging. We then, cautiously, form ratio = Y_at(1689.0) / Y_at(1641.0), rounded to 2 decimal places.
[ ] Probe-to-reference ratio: 2.31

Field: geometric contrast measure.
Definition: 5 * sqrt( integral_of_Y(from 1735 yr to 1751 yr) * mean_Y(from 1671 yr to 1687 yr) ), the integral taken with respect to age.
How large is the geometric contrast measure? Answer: 21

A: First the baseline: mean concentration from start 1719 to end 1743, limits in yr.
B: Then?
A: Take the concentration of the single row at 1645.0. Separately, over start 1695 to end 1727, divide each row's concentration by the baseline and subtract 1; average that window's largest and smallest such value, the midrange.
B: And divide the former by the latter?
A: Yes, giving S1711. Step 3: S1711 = 10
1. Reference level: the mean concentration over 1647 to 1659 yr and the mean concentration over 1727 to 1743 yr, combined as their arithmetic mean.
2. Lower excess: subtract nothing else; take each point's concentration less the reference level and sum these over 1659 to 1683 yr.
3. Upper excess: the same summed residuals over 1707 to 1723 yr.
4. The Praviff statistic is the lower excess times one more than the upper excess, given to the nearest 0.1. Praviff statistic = 3.6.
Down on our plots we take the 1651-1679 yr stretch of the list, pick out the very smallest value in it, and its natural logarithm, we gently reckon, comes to -1.15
